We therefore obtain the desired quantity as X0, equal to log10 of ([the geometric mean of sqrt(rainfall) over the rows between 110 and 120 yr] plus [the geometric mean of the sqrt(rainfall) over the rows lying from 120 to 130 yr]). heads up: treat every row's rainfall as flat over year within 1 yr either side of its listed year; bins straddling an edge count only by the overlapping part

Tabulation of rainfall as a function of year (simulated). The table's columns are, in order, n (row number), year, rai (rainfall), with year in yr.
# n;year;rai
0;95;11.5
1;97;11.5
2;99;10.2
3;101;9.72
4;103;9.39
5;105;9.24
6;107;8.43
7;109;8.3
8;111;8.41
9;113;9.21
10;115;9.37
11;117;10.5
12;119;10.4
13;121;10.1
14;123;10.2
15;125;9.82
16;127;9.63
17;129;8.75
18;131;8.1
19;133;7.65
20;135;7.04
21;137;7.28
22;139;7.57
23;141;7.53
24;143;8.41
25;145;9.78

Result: 0.793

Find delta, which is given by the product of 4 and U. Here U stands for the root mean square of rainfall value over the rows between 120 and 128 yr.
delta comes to 40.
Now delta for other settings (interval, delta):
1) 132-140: 30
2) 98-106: 39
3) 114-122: 40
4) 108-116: 35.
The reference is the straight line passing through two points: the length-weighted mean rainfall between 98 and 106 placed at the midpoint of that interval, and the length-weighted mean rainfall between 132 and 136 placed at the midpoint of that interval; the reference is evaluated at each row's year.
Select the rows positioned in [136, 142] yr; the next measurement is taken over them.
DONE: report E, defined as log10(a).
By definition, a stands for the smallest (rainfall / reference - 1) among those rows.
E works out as -1.7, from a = 0.021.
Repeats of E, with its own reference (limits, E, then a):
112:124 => -1.4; 0.041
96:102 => -3.0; 0.001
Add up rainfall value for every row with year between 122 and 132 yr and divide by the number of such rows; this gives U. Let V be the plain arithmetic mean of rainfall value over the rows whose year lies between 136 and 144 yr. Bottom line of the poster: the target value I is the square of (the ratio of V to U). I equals 0.69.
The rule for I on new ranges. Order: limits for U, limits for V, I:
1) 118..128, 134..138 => 0.51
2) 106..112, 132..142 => 0.78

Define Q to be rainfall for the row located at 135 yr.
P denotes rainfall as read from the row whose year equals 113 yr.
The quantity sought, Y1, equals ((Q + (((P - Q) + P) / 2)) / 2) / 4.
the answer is 1.6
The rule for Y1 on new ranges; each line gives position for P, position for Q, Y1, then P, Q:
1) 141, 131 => 1.4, 7.53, 8.1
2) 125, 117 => 1.9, 9.82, 10.5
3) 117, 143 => 1.8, 10.5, 8.41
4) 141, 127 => 1.5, 7.53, 9.63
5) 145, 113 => 1.8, 9.78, 9.21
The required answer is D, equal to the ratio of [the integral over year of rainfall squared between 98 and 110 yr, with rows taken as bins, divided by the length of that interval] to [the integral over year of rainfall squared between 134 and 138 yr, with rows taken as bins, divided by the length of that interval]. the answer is 1.7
